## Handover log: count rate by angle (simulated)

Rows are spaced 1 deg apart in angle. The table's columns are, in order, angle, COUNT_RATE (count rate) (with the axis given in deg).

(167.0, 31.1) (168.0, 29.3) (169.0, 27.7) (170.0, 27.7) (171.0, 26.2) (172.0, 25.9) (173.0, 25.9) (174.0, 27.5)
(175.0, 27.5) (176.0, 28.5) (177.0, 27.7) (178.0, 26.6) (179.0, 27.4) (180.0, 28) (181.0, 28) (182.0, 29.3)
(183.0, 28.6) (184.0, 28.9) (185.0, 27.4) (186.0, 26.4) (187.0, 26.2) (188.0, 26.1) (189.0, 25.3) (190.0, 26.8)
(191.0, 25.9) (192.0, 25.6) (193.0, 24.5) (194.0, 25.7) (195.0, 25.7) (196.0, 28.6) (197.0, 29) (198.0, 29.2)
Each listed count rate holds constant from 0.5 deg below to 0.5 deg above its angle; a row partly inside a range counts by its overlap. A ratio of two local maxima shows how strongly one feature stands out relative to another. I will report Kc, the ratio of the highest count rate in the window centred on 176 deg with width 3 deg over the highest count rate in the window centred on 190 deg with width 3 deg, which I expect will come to 1.06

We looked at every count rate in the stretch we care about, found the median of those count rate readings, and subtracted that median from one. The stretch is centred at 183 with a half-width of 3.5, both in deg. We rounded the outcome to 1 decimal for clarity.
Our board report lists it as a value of -27.0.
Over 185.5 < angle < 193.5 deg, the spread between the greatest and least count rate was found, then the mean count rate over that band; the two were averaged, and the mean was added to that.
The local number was 39.9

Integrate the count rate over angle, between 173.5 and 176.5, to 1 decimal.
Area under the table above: 83.5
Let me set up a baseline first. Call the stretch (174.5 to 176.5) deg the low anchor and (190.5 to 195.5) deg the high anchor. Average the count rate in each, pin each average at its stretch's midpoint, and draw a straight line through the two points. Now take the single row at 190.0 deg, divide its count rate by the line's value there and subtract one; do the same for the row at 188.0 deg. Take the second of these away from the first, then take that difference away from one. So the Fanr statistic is 0.96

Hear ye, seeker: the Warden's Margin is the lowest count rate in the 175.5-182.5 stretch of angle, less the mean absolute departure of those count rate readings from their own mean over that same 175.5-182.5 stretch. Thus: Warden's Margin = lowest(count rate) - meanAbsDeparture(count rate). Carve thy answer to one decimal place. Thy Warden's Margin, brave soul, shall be 26.0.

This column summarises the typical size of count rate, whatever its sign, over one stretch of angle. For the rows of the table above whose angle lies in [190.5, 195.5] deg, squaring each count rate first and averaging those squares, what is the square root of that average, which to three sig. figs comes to 25.5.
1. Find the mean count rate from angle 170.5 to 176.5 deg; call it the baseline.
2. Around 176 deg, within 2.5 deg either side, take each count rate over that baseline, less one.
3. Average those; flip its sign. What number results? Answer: -0.024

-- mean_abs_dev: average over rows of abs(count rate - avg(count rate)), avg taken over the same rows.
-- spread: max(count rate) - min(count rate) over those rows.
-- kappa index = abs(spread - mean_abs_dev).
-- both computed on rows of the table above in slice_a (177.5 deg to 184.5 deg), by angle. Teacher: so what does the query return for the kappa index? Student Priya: 2.0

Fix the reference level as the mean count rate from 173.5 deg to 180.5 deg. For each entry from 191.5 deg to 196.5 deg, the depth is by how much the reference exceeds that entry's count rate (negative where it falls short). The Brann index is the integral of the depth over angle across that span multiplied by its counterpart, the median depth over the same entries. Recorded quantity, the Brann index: 15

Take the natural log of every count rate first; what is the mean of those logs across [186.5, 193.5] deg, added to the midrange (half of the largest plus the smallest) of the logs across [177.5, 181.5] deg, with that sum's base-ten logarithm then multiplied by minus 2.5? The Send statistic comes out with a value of -2.04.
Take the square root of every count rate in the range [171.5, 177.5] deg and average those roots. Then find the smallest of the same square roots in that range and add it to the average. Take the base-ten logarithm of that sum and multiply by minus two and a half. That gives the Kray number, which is -2.53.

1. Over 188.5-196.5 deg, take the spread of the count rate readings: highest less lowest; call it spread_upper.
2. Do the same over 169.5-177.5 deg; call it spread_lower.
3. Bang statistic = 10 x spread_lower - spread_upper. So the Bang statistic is 21.9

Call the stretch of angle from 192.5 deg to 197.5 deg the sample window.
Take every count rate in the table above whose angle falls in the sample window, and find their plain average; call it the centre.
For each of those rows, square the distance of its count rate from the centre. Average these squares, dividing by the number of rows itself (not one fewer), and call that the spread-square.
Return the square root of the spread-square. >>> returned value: 1.8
